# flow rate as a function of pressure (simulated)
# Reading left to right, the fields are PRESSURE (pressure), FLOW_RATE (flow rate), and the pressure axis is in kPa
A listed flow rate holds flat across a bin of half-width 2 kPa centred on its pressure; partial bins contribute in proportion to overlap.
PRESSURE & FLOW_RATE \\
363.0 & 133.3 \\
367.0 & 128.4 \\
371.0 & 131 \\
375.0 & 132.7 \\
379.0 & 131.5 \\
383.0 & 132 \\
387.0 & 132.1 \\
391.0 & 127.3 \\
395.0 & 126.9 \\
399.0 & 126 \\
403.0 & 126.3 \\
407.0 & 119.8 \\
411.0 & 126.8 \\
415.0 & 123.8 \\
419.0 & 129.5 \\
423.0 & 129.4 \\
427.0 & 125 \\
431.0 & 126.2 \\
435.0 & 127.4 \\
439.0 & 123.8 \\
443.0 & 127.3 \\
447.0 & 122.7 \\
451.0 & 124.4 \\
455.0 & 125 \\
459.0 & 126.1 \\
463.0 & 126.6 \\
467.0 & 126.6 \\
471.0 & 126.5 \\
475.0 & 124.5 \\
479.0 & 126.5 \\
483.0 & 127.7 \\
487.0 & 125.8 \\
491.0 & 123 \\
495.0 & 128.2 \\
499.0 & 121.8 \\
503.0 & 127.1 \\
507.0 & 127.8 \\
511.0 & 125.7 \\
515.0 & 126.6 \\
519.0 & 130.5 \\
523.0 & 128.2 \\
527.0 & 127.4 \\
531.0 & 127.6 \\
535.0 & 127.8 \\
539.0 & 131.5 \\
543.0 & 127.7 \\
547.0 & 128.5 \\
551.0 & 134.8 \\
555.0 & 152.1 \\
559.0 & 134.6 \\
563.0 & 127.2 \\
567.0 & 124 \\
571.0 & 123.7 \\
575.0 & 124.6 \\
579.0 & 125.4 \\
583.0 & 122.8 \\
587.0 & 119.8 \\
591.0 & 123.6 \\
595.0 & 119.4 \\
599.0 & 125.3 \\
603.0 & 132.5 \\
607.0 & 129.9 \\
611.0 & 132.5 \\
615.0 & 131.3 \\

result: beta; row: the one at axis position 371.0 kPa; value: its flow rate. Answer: 131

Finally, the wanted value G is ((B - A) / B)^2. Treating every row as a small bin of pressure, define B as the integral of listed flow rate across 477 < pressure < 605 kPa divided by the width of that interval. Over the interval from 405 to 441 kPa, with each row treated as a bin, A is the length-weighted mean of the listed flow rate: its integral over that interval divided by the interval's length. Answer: 0.0002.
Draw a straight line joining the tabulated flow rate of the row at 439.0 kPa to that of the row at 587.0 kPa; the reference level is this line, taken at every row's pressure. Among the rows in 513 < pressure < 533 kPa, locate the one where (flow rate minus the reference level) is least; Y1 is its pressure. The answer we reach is 515.0 kPa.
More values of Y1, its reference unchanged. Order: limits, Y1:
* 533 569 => 567.0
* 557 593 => 587.0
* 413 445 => 415.0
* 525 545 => 527.0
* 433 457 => 447.0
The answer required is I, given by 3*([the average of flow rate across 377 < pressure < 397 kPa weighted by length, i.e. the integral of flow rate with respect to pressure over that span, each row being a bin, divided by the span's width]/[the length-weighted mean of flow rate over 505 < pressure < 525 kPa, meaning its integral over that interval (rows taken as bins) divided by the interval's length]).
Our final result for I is 3.05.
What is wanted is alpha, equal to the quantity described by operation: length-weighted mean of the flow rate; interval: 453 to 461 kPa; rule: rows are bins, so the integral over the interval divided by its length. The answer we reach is 126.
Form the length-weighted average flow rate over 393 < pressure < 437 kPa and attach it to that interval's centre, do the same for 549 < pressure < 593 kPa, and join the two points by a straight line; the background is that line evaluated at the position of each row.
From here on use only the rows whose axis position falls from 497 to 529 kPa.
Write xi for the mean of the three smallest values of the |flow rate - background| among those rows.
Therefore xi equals 0.33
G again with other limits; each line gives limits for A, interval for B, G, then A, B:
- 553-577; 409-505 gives 0.0017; 131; 126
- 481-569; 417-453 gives 0.0005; 129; 126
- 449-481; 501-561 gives 0.0013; 126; 131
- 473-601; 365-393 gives 0.0007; 127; 131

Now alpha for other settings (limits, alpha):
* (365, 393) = 131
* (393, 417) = 125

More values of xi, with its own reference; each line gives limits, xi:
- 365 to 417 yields 0.43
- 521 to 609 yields 0.20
